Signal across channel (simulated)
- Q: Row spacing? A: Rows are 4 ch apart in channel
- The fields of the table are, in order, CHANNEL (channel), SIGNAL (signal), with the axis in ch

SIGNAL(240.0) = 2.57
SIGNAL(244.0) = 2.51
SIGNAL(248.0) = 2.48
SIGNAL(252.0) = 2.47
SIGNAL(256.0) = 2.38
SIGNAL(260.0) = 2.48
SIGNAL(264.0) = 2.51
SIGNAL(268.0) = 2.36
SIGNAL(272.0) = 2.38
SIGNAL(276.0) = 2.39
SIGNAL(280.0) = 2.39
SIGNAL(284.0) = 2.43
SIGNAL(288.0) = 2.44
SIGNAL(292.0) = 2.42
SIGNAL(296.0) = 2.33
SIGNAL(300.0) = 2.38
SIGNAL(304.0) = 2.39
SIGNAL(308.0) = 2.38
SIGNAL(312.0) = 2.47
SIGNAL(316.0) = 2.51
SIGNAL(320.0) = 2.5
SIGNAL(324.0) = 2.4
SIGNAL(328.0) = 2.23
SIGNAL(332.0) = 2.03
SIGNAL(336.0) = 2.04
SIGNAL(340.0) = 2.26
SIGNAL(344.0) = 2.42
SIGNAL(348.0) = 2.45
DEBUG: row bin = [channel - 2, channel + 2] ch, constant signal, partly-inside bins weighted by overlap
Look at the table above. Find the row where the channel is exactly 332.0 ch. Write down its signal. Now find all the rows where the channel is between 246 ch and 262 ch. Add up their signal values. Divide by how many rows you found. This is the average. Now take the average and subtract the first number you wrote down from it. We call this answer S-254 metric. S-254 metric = 0.42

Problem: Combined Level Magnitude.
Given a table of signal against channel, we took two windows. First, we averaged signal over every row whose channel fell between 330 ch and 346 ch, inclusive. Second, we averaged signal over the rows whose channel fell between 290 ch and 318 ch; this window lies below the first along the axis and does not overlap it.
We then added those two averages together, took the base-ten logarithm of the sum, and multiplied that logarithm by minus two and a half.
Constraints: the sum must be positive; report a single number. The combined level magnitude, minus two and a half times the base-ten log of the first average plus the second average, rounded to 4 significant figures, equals -1.657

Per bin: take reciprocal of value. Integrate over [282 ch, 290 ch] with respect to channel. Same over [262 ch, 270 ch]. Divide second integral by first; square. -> 1.00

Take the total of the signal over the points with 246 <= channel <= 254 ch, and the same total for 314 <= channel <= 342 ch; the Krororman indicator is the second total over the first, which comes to 3.23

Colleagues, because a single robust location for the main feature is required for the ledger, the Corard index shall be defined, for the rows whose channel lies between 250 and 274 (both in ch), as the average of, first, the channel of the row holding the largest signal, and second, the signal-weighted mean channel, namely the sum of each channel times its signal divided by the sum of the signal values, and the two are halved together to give 263.0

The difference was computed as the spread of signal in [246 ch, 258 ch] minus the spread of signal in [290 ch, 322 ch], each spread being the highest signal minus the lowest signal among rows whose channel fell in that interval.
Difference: -0.08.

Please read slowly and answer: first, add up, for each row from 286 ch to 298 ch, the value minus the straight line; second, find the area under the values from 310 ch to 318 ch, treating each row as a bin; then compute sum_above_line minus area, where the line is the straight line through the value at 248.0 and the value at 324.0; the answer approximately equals -20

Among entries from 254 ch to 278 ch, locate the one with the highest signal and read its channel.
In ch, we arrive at 264.0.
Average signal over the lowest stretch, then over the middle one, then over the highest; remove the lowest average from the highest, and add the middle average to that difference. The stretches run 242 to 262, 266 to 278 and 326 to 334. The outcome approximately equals 2.0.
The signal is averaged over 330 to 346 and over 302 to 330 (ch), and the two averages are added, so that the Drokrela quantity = 4.60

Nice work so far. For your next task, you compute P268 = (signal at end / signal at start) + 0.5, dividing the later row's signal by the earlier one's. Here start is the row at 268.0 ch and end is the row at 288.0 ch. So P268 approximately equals 1.53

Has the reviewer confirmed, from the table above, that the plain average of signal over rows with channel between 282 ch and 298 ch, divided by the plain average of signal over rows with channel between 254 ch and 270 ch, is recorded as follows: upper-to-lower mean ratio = 0.989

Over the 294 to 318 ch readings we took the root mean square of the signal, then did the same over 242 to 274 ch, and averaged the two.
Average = 2.43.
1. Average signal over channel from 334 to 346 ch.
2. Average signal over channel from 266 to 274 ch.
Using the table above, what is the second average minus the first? 0.13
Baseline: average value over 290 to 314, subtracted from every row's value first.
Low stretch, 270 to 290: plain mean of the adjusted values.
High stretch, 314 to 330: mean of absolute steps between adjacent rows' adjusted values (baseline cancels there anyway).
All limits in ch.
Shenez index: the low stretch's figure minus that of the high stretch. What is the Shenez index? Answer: -0.082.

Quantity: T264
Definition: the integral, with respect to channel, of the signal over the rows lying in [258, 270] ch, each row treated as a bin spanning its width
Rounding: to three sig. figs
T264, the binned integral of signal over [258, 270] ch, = 29.4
